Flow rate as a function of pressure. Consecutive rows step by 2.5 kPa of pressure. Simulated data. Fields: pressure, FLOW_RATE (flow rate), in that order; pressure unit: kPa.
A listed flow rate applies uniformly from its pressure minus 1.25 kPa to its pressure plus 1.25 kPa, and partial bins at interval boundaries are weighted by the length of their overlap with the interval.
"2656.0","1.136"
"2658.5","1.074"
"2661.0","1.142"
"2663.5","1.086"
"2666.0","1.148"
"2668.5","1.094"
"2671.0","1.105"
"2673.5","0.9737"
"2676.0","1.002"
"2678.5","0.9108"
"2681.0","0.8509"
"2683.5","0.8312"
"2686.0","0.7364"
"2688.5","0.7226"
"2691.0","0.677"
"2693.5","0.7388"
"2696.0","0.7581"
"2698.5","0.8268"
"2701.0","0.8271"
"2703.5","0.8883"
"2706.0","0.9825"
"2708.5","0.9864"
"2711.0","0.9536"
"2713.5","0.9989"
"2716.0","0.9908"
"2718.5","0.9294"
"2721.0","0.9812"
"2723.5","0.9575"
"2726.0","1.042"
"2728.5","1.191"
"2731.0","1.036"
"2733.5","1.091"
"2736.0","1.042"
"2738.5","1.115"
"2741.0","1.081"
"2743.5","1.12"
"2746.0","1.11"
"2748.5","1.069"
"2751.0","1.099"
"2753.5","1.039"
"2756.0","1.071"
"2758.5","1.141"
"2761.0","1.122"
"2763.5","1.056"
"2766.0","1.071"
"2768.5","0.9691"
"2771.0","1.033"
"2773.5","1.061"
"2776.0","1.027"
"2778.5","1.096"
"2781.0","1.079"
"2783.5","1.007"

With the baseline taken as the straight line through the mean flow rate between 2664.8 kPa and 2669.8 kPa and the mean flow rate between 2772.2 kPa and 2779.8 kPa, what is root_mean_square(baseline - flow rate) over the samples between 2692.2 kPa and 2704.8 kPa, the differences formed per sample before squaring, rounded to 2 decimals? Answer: 0.30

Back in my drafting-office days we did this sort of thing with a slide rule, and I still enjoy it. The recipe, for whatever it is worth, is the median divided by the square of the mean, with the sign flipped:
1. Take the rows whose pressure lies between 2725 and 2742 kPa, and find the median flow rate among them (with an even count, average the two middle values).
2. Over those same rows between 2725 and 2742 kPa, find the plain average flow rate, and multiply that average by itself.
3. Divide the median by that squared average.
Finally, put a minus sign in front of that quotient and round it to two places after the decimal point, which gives -0.92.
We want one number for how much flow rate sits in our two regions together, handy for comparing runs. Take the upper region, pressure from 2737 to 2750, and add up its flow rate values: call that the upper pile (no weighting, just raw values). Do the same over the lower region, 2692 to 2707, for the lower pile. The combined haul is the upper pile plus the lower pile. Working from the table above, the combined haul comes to 11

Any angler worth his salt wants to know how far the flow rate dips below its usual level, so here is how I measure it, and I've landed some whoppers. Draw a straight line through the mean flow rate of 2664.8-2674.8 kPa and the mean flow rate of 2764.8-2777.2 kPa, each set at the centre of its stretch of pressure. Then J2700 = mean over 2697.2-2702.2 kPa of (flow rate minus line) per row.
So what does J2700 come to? -0.24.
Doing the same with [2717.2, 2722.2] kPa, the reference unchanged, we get -0.10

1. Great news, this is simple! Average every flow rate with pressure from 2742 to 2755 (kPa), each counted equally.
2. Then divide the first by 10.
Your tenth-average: 0.109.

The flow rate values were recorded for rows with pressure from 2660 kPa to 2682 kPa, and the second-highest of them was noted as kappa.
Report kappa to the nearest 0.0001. 1.1420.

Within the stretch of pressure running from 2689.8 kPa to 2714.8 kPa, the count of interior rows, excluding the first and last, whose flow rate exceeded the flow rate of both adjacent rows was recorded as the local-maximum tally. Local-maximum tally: 1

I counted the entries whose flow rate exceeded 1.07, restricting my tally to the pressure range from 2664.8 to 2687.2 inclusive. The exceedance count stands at 3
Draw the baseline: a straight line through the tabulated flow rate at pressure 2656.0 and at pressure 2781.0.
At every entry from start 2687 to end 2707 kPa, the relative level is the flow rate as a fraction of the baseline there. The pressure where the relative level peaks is 2706.0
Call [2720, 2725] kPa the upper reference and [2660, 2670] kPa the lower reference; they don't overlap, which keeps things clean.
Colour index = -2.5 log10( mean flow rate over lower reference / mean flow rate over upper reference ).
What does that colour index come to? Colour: -0.15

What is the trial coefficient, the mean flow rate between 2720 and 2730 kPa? 1.04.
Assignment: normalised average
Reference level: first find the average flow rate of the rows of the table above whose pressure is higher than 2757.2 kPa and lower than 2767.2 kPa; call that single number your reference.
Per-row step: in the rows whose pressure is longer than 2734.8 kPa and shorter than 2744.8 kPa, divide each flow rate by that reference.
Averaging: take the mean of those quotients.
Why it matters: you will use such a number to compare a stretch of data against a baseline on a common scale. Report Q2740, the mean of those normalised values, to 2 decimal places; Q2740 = 0.99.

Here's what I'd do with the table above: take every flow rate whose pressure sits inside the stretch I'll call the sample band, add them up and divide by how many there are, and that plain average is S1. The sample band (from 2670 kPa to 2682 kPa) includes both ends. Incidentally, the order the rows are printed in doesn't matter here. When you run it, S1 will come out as 0.97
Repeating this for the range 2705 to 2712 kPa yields 0.97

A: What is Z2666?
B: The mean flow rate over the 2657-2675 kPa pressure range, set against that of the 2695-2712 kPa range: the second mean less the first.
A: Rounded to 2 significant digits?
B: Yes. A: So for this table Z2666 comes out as -0.20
